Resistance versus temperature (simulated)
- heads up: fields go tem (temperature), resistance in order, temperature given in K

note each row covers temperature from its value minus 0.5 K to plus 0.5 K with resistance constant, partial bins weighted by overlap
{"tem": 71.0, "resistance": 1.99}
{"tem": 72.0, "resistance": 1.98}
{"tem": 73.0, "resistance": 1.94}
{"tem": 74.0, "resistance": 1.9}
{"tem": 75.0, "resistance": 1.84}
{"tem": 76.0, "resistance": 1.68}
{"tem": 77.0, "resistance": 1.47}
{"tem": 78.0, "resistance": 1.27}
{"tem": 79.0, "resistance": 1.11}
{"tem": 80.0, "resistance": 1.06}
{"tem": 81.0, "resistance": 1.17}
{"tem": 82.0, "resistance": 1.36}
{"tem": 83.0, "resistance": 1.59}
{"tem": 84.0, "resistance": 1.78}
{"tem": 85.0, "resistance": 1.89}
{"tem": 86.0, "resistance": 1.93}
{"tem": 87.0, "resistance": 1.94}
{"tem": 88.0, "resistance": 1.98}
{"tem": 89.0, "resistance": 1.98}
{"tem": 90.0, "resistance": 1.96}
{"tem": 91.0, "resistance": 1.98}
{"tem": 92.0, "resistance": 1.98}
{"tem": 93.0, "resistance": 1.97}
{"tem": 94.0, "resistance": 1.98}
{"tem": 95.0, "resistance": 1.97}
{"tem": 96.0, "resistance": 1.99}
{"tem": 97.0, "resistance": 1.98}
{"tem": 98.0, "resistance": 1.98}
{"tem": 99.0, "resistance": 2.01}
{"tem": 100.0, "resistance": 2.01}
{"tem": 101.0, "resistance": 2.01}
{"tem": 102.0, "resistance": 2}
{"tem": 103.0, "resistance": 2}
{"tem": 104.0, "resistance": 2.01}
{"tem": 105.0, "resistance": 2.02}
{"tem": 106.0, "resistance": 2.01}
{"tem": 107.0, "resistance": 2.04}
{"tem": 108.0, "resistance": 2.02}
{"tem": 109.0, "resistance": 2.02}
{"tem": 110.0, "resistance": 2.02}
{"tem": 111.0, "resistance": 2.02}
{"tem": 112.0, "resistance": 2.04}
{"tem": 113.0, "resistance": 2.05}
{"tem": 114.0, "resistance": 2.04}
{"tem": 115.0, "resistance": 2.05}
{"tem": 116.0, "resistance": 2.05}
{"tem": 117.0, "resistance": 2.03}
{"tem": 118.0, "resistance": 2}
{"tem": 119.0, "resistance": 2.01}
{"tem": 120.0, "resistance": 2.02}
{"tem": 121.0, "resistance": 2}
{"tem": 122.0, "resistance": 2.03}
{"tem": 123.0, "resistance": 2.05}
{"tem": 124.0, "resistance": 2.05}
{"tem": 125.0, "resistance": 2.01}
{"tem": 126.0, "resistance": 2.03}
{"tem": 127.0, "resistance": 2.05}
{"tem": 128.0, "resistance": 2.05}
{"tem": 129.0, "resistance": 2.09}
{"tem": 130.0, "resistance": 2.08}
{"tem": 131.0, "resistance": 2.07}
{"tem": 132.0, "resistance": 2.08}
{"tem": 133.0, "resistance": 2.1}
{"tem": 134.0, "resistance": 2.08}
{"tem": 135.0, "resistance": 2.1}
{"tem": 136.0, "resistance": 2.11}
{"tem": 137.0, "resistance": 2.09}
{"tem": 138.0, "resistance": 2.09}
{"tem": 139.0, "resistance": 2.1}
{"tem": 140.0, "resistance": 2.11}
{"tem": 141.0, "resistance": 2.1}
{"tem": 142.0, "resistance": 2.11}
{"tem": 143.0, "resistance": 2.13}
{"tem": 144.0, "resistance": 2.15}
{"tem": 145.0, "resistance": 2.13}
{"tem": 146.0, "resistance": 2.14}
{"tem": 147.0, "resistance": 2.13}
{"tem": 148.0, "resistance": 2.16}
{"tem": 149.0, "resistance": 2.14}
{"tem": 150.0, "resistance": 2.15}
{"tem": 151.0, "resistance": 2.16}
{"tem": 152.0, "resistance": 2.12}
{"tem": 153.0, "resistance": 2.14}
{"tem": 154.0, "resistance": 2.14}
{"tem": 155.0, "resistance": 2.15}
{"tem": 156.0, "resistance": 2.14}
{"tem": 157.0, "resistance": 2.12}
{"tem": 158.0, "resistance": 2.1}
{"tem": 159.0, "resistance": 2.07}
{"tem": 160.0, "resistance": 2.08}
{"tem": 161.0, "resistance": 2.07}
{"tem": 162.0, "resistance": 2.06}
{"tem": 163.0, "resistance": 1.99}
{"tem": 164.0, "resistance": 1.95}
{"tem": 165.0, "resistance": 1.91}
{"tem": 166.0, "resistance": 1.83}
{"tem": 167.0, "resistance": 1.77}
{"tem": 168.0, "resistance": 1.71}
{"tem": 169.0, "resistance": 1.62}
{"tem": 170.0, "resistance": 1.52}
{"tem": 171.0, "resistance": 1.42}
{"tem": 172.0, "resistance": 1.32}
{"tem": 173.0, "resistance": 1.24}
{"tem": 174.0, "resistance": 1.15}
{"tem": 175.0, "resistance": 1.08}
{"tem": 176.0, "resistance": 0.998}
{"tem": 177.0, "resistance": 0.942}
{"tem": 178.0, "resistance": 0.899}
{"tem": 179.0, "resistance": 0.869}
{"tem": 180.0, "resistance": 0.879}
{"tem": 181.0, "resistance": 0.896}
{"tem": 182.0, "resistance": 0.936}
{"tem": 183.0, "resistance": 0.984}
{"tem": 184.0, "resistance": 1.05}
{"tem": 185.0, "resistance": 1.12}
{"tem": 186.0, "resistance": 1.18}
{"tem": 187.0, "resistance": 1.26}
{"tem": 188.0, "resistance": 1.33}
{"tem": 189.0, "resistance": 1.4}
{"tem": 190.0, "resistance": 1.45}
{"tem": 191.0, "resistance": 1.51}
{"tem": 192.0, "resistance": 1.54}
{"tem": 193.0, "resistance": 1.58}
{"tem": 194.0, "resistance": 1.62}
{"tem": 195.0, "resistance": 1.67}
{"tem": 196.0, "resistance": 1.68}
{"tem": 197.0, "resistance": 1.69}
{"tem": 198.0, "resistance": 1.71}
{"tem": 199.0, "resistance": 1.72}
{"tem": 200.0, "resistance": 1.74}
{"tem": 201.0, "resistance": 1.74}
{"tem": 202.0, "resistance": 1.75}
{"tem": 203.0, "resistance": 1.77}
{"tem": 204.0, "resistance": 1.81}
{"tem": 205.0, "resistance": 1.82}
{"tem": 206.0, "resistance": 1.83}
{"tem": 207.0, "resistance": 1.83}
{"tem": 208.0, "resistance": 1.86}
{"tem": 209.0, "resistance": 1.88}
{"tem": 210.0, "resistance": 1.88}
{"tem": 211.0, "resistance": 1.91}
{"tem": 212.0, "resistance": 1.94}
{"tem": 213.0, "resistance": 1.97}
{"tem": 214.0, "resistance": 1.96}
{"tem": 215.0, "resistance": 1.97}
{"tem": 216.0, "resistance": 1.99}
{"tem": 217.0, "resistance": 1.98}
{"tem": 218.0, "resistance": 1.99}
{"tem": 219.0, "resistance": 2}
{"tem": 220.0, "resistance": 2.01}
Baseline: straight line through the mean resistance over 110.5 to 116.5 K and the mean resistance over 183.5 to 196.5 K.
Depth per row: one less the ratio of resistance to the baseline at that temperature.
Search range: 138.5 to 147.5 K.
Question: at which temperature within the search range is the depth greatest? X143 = 139.0 K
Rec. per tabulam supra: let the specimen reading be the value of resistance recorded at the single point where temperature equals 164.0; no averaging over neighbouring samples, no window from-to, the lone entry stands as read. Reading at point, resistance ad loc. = 1.95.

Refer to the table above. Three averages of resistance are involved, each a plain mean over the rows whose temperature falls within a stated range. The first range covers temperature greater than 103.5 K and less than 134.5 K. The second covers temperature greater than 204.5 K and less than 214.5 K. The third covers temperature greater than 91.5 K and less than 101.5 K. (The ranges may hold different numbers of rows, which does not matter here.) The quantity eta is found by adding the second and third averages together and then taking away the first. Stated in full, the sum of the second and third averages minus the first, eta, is 1.84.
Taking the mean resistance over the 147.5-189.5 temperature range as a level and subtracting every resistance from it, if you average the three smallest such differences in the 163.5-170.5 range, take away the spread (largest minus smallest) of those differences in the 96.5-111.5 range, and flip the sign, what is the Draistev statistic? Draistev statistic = 0.36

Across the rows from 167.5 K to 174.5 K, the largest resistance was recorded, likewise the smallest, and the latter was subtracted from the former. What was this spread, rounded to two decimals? 0.56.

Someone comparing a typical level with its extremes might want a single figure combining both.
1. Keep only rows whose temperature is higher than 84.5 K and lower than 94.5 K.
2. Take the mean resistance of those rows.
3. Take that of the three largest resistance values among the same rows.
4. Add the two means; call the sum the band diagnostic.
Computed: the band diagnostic 3.94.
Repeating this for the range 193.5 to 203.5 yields 3.46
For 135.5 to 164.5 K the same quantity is 4.26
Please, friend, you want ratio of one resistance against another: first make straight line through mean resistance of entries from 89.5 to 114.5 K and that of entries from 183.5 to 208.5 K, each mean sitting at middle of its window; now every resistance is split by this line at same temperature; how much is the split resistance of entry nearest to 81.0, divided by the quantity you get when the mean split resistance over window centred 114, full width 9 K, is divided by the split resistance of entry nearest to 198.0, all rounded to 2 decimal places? 0.58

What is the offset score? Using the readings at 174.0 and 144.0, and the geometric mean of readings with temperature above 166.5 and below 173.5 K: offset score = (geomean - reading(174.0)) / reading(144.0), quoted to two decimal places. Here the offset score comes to 0.16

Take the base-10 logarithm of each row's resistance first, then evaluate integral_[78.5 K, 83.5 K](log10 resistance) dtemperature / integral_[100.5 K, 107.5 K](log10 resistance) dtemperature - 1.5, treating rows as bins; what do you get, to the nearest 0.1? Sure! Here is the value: -1.3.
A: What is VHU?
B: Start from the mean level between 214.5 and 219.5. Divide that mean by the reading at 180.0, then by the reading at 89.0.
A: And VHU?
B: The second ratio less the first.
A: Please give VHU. -1.3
